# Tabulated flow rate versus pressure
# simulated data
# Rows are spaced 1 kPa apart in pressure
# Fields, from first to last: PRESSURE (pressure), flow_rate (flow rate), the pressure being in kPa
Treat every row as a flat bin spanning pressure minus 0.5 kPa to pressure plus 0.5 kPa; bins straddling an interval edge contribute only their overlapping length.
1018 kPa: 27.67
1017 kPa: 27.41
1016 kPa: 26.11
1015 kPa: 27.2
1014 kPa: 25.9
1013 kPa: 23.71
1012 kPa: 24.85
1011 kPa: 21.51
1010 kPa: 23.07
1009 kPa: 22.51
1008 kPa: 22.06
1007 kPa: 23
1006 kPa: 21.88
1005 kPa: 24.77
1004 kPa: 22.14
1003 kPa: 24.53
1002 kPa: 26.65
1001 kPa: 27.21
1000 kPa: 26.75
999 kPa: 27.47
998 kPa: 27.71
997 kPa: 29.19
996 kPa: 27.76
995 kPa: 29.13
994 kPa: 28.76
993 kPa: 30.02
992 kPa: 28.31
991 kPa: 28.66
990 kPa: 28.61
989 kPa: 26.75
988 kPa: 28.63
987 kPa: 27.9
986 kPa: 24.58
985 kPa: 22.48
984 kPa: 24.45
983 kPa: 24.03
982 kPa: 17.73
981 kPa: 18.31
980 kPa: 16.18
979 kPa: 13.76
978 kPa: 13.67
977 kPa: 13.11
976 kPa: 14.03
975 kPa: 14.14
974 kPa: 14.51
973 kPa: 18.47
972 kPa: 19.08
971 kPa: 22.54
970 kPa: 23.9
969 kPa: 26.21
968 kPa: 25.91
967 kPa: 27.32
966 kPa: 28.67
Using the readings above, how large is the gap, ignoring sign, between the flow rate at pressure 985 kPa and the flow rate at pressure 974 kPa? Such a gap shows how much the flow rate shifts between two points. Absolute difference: 8.0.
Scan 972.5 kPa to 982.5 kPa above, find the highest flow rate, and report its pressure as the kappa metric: 973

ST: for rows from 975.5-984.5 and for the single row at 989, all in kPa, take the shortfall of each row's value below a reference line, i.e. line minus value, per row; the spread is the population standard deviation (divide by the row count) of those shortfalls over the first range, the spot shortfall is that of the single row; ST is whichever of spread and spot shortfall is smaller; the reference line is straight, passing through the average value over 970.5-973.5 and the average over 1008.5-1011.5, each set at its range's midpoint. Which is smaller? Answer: -5.7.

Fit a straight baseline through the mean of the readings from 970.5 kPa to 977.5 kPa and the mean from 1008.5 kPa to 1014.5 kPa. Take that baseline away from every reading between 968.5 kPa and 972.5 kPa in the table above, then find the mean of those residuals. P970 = 7.0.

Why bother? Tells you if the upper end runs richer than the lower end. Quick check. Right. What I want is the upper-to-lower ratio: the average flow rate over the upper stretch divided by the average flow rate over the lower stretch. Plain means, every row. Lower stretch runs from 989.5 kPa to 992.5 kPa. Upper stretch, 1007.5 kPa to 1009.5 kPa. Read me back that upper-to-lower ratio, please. 0.78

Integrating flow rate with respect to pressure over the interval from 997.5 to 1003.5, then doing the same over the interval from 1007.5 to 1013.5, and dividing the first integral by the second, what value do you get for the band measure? 1.2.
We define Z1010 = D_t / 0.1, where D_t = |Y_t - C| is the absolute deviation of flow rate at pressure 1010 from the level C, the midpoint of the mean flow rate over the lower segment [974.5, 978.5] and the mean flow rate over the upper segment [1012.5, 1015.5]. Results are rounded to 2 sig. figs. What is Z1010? 34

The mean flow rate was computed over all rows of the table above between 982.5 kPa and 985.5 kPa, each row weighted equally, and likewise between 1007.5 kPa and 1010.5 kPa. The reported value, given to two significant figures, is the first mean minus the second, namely 1.1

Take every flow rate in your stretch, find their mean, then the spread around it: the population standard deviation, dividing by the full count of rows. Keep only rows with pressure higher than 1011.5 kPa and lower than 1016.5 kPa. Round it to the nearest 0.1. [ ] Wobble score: 1.2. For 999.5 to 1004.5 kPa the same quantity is 1.9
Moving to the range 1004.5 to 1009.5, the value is 1.0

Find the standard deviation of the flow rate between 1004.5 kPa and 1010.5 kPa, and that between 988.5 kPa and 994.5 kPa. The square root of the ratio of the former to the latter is 1.0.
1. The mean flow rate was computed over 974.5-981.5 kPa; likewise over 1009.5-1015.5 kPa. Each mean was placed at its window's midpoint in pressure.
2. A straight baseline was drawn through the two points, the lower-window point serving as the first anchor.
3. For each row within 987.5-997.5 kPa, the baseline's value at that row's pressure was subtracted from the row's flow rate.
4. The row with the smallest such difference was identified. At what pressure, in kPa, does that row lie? 996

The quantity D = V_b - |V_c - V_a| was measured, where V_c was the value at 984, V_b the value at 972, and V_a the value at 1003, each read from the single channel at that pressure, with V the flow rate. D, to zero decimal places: 19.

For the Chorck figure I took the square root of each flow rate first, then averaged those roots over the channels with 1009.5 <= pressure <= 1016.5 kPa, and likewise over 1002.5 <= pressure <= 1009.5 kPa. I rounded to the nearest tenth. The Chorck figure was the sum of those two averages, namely 9.8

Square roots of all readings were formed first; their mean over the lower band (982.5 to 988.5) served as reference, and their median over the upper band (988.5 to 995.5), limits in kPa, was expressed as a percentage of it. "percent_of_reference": 106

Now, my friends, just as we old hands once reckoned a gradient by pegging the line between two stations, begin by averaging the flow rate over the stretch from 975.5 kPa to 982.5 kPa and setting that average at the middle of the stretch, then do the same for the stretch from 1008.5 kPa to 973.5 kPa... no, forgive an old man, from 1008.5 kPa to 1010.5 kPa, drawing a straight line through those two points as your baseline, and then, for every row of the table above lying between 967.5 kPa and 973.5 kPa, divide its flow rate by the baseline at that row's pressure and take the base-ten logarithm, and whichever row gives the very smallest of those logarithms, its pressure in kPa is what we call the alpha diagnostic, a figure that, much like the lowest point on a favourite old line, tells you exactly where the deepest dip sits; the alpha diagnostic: 973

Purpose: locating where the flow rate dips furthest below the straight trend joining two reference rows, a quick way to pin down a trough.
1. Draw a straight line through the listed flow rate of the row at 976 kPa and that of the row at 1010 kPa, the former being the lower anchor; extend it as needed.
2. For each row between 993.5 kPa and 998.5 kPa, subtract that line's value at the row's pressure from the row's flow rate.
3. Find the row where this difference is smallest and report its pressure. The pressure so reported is 998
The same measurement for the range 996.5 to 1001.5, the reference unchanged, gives 1000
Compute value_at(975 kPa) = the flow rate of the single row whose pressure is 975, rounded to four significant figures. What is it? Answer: 14.14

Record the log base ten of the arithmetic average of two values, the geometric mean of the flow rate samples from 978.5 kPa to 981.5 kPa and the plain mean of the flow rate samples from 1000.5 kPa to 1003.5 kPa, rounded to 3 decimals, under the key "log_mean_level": 1.323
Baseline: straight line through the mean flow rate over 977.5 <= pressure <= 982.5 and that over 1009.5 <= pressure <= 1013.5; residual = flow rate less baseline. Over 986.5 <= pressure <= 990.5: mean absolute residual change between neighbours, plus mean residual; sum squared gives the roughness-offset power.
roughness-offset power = 132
